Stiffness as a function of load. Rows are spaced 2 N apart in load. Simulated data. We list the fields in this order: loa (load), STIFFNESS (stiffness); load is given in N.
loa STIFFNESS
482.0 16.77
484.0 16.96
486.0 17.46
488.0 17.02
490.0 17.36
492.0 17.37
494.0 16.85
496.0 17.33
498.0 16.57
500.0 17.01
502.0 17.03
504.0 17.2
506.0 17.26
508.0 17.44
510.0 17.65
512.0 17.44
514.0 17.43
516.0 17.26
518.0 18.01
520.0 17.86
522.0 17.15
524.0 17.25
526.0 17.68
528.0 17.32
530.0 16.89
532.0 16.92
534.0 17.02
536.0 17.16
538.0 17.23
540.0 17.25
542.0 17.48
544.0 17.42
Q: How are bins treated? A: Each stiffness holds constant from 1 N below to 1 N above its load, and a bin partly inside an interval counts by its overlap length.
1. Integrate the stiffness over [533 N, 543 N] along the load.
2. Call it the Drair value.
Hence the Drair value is 172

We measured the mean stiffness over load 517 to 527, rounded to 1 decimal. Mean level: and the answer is 17.6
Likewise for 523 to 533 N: 17.2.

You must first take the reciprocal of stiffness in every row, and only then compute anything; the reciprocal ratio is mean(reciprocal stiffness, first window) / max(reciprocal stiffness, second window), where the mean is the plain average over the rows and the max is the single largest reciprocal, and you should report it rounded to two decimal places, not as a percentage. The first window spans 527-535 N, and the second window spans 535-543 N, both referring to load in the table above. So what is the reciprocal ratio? 1.01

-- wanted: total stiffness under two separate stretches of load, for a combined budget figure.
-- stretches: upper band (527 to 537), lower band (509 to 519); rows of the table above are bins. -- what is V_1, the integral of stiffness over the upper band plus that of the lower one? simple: 346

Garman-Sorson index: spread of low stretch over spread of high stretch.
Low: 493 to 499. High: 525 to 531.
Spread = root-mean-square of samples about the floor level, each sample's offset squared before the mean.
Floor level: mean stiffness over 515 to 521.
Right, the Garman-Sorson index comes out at 1.6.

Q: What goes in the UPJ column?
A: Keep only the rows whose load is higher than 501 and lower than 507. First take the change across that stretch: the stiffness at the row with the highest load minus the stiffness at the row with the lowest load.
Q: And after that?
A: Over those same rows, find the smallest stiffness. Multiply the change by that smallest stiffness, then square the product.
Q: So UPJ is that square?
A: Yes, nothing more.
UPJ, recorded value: 15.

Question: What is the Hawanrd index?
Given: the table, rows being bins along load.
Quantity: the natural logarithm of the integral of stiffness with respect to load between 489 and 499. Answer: 5.141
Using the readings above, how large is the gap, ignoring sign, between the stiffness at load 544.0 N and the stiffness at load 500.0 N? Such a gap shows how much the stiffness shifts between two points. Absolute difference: 0.41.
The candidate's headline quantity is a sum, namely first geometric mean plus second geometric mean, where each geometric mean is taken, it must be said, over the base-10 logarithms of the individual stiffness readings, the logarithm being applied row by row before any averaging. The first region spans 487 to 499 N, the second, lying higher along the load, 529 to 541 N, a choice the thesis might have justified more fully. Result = 2.46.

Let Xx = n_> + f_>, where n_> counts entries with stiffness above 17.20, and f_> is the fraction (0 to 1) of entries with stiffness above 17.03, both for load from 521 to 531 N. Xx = 3.8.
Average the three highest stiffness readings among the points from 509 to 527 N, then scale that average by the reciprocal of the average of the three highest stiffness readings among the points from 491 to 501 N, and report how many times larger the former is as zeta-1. 1.036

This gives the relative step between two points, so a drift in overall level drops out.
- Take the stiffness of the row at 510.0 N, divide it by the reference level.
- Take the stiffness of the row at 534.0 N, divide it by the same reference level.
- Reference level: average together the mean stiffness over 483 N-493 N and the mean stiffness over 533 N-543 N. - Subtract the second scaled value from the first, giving 0.037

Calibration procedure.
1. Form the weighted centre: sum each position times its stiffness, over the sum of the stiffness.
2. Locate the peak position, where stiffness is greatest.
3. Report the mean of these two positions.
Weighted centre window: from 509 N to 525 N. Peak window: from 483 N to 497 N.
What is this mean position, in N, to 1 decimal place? 501.5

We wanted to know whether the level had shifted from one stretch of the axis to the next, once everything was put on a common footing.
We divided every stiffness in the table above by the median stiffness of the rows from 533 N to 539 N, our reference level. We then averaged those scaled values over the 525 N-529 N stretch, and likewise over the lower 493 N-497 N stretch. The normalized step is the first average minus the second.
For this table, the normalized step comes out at 0.02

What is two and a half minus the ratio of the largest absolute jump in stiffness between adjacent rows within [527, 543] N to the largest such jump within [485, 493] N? 1.5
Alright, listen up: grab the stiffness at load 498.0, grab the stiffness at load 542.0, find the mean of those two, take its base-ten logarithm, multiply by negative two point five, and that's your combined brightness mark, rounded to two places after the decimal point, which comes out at -3.08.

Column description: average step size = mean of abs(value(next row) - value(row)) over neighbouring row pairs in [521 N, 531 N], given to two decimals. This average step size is 0.33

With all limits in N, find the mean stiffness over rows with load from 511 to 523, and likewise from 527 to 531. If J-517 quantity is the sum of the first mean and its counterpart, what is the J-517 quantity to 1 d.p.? 34.6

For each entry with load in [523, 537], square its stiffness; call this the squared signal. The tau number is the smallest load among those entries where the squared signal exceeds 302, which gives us 526.0 N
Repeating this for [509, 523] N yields 510.0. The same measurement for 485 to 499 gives 486.0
